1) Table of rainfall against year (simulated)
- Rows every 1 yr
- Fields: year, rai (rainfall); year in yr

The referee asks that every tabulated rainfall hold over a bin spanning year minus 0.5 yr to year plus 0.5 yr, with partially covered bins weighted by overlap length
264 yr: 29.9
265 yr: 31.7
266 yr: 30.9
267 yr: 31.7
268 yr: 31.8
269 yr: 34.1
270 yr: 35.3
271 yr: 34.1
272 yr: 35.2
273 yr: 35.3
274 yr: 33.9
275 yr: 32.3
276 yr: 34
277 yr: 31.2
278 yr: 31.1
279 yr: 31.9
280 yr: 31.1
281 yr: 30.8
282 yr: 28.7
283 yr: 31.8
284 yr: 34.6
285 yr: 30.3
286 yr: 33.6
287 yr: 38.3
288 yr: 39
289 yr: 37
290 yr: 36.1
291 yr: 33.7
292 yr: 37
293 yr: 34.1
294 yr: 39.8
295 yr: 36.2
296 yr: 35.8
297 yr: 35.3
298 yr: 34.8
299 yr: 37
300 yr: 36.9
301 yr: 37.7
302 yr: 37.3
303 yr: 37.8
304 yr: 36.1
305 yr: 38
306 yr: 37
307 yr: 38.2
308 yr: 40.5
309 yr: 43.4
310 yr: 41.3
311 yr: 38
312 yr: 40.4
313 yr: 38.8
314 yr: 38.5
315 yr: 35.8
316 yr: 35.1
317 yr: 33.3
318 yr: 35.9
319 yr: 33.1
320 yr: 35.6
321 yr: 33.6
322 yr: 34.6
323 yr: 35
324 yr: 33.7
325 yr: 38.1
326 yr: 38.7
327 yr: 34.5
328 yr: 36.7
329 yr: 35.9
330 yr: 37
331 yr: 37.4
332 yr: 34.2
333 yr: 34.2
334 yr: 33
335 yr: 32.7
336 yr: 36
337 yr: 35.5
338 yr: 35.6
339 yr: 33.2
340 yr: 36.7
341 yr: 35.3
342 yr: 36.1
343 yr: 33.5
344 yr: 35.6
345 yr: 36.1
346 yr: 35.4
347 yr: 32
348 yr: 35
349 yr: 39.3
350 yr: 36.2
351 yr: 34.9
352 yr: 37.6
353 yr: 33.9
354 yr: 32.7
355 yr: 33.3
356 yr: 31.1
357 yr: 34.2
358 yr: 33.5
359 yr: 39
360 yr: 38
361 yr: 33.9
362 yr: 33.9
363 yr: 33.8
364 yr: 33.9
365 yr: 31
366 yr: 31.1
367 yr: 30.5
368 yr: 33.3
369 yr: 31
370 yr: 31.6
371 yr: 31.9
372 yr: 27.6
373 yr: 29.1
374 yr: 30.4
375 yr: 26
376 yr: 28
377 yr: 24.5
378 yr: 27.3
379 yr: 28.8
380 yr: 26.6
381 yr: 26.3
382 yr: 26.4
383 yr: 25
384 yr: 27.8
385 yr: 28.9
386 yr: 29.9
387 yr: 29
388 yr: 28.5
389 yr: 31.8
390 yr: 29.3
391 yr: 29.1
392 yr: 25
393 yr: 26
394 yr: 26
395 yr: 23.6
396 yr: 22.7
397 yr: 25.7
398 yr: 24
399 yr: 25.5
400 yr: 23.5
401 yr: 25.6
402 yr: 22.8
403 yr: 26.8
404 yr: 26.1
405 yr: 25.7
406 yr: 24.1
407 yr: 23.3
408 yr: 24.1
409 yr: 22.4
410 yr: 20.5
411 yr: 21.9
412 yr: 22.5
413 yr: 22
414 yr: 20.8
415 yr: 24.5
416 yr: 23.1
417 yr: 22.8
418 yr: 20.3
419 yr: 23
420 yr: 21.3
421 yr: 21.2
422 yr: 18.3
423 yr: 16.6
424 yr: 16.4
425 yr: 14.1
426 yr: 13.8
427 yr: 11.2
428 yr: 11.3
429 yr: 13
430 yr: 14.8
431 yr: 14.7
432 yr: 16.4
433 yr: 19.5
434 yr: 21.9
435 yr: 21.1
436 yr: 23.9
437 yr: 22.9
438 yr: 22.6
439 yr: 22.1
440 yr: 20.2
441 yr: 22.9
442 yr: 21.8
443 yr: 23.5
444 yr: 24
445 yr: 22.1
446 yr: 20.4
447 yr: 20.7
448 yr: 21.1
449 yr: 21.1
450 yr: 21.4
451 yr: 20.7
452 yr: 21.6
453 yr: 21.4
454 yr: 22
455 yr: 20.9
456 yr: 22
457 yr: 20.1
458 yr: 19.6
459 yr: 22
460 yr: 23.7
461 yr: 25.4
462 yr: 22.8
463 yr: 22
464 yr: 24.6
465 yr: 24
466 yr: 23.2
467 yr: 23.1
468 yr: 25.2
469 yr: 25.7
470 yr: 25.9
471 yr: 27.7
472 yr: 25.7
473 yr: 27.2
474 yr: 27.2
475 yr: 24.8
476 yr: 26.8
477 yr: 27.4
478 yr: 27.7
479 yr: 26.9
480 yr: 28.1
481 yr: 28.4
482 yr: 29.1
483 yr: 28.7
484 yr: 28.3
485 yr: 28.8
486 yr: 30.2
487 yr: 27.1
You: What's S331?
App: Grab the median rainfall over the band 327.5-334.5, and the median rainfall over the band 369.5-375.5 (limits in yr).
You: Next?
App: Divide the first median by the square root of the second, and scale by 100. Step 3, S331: 658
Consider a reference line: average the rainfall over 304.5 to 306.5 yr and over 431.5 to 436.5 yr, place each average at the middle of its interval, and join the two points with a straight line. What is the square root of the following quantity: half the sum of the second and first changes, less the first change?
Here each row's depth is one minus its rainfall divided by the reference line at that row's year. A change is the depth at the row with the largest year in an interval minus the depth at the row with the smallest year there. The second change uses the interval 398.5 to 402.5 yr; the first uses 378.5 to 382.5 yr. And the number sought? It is 0.10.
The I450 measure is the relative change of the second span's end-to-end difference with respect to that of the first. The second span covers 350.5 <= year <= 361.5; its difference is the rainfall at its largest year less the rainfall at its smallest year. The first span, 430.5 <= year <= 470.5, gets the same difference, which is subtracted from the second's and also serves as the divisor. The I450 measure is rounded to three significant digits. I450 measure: -1.09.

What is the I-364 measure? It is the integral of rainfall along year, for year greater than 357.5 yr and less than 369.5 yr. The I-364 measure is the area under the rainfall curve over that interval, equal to 403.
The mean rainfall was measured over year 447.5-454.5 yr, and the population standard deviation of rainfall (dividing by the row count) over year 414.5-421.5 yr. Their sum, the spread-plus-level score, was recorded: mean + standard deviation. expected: 23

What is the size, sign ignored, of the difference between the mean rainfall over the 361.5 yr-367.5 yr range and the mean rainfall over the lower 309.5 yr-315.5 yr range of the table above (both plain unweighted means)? 6.4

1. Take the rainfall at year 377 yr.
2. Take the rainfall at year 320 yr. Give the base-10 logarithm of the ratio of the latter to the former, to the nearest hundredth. 0.16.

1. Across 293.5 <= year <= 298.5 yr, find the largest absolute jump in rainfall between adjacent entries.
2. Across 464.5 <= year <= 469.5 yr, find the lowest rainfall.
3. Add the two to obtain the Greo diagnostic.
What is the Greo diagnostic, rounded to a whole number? 27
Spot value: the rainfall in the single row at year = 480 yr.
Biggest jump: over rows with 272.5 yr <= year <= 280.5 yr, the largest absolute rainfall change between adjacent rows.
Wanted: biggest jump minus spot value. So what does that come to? -25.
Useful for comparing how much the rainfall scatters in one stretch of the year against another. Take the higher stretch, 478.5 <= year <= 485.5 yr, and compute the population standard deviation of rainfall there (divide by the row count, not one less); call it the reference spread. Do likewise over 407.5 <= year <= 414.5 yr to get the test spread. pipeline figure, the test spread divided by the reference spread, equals 1.67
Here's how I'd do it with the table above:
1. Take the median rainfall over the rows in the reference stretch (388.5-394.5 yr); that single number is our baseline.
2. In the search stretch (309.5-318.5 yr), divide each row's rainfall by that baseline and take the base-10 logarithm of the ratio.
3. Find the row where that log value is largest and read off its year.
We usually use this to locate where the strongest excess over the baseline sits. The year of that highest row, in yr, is 310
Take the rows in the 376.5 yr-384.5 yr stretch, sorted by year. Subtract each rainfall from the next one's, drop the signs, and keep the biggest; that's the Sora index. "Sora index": 2.80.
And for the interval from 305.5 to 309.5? 2.90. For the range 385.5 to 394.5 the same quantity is 4.10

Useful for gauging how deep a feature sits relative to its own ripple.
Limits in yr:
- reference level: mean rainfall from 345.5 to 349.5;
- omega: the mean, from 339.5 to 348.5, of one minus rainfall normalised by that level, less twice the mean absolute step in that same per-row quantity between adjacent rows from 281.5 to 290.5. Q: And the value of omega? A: -0.14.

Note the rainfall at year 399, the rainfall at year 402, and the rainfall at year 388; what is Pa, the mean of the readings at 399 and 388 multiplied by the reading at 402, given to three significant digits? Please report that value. 616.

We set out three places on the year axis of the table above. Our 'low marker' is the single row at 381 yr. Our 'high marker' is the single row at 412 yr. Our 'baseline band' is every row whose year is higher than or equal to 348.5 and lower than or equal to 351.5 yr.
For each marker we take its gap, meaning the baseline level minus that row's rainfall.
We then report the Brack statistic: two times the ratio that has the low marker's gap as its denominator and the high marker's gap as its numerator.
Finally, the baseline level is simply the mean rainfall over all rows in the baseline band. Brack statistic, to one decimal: 2.7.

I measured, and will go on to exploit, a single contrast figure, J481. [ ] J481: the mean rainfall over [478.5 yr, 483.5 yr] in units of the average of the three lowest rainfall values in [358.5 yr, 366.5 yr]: 0.88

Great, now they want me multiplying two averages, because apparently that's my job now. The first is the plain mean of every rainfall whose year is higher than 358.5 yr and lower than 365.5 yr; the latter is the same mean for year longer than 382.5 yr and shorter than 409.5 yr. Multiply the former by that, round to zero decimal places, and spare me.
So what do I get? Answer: 905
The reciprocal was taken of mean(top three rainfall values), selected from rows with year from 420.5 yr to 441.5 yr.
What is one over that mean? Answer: 0.043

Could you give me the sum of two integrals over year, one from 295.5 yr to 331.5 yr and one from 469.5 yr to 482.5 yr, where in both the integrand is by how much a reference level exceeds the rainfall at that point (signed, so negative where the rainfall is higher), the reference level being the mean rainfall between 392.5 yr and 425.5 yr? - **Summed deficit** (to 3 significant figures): -570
